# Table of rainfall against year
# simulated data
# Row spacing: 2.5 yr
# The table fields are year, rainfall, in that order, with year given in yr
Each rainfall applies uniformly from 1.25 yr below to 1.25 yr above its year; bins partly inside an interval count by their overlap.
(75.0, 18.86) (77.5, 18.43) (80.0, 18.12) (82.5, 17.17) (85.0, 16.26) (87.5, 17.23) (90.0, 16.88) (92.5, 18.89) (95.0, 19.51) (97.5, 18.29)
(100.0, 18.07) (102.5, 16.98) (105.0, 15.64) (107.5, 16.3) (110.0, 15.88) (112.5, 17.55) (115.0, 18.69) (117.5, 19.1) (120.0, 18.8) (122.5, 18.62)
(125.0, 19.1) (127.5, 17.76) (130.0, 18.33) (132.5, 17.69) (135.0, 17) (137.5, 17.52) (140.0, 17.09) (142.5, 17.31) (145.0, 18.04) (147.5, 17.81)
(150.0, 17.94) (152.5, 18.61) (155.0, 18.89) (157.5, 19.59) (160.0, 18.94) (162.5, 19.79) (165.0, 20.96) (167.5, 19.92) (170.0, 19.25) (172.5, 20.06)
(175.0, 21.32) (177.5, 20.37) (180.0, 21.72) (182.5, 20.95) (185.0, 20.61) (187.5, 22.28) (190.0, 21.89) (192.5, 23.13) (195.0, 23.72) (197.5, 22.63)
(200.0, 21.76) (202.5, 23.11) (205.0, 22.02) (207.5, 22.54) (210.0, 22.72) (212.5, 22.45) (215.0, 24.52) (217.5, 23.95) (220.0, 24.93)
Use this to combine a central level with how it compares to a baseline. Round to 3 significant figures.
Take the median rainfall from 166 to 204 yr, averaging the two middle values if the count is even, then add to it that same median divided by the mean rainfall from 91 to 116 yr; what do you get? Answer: 23.0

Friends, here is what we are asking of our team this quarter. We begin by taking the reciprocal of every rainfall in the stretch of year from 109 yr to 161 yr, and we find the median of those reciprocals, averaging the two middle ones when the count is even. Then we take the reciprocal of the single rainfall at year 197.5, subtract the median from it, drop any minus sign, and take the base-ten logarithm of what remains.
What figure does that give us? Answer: -1.95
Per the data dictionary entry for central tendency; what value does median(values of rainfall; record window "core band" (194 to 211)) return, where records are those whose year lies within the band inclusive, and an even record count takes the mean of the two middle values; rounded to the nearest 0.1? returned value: 22.6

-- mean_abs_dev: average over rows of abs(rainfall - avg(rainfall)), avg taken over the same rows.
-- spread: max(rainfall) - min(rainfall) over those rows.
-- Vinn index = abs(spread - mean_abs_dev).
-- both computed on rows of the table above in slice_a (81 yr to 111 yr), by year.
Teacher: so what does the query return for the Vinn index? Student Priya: 2.9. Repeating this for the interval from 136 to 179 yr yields 3.2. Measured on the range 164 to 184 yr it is 1.8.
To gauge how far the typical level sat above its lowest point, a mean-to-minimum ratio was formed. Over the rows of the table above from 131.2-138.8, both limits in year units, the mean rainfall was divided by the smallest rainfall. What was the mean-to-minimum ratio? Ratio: 1.02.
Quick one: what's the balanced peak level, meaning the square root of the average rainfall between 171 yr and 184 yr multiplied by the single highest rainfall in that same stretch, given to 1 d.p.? 21.3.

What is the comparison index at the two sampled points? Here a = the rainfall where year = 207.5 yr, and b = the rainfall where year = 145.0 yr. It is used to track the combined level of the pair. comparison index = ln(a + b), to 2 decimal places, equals 3.70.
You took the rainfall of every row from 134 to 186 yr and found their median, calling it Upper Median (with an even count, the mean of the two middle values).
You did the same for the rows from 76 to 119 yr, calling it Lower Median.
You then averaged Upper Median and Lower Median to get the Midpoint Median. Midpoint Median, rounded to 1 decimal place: 18.4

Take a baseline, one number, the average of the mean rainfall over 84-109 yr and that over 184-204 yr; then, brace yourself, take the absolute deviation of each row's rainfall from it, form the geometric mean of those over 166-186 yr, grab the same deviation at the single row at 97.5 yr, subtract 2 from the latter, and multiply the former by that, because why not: 0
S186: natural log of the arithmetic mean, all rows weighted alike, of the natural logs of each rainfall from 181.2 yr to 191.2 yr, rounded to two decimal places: 1.12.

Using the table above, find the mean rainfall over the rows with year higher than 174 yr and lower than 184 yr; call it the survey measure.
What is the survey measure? 21.1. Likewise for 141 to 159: 18.3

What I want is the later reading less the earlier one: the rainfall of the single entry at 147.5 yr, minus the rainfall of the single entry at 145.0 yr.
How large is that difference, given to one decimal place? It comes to -0.2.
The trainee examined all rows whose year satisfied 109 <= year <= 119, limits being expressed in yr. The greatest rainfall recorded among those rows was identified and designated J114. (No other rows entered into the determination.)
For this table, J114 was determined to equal 19.1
